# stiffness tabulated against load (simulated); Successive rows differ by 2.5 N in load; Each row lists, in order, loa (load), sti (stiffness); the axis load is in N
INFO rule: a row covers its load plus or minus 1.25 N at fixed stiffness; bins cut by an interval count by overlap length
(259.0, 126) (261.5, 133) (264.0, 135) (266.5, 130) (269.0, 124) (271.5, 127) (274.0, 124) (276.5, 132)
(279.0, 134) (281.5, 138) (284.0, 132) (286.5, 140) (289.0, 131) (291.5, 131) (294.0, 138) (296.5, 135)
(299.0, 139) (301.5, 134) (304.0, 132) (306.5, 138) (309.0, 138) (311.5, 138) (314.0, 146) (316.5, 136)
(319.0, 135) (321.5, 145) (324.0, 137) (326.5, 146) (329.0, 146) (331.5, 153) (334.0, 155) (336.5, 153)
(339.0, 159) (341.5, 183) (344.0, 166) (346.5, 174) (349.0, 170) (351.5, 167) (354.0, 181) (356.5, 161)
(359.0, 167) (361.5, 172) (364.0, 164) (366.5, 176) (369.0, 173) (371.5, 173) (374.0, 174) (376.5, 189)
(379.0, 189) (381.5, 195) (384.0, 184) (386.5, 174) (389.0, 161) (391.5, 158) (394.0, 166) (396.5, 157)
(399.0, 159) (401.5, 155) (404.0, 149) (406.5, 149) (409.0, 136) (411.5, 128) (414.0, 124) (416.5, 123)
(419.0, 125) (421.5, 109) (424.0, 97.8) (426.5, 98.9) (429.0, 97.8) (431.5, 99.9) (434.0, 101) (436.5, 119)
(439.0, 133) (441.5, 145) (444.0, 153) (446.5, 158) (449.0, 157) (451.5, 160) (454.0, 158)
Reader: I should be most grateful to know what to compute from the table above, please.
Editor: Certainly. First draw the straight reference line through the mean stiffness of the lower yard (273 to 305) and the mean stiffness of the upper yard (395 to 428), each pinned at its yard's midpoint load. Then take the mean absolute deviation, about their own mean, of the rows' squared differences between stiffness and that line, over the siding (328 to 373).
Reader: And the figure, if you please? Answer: 542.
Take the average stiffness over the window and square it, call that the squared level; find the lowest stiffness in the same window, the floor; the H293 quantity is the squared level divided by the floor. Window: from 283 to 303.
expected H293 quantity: 139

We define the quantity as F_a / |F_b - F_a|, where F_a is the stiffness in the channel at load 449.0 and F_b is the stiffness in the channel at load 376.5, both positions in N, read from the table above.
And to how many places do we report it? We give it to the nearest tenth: 4.9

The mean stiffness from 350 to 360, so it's 169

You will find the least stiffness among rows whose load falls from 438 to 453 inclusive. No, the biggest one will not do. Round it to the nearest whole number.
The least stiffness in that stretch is 133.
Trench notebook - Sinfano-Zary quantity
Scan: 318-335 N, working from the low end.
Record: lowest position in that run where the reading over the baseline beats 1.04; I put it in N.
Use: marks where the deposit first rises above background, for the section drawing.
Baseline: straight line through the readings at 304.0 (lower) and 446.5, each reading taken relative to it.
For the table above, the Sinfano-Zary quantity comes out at 321.5 N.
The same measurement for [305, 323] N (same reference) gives 306.5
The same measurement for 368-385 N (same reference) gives 369.0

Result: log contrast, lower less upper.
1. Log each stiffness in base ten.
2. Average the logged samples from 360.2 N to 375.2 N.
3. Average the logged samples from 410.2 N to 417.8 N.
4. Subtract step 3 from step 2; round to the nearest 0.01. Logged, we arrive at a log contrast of 0.14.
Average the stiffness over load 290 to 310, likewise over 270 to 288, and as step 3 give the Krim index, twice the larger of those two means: 271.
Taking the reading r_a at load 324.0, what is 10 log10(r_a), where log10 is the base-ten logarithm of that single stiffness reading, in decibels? 21.37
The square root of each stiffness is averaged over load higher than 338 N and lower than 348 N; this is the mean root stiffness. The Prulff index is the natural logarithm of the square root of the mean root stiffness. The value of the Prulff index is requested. 1.285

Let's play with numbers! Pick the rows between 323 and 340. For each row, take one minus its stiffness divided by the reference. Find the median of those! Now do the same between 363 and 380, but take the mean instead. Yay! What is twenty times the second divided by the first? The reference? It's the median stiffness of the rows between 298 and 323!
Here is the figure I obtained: 52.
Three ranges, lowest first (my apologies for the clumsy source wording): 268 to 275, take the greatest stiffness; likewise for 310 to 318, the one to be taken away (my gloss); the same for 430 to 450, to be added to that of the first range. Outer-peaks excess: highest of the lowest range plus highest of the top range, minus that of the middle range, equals 139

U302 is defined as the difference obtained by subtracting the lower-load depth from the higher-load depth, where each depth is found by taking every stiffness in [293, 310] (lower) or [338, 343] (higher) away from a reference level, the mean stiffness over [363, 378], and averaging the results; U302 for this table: -35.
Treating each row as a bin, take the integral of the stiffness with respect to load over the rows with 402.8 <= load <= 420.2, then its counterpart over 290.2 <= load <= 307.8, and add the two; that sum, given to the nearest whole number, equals 4702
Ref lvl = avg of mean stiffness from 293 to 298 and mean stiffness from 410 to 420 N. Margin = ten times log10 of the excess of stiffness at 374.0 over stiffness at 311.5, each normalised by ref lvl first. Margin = -5.6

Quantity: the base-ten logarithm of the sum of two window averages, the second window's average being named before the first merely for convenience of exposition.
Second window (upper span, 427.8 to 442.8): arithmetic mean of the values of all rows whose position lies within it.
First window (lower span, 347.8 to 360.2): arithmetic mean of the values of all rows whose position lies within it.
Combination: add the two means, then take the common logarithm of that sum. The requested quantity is 2.455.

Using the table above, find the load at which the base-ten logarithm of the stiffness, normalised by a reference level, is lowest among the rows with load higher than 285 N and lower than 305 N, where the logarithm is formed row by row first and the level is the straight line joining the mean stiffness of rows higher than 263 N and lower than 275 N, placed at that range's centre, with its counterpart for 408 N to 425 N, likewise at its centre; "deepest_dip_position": 289.0 N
